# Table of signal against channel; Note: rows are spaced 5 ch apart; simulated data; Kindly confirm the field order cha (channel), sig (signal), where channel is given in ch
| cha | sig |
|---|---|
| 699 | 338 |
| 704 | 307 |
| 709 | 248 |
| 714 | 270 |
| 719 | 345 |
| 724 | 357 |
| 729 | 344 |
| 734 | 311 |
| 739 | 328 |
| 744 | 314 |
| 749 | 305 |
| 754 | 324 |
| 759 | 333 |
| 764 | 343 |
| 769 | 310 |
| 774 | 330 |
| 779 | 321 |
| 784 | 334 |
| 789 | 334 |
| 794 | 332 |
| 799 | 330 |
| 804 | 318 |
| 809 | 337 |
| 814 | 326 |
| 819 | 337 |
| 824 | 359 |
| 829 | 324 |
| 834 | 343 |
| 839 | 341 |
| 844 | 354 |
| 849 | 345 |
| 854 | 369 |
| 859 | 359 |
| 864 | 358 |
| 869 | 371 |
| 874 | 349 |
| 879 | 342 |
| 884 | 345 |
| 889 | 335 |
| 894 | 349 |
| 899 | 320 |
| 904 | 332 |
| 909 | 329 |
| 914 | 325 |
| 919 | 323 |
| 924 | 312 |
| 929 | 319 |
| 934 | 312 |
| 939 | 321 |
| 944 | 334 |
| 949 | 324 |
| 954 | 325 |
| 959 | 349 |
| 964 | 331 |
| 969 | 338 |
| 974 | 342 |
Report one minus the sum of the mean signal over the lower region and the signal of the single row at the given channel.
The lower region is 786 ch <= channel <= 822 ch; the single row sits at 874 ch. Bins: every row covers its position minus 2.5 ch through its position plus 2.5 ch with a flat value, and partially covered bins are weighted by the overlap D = -679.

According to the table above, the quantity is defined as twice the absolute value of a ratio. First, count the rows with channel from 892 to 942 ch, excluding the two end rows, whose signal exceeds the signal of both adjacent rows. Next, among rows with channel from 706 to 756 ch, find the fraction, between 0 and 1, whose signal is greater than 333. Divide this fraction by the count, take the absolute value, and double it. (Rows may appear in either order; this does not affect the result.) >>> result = 0.30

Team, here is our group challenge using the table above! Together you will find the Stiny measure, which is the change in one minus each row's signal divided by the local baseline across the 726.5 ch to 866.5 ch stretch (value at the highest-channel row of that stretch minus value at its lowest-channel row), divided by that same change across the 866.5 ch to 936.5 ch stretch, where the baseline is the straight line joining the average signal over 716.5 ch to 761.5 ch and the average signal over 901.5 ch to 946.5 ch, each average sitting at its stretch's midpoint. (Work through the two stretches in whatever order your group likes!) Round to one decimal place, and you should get -0.3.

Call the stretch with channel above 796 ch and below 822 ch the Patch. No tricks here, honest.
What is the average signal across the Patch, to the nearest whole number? 330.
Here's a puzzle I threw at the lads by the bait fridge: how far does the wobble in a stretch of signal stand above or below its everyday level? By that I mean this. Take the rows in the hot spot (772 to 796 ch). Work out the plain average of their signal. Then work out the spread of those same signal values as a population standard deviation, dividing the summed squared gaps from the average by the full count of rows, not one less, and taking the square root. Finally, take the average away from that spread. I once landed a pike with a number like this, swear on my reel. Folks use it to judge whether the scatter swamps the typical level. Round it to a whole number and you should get -325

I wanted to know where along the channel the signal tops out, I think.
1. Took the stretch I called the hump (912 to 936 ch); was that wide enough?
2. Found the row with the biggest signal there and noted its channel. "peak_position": 914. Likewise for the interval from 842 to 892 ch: 869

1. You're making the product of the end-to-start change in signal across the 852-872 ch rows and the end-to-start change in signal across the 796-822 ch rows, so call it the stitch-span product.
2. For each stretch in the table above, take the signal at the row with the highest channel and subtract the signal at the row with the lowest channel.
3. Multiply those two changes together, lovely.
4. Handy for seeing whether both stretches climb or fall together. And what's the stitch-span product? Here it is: 14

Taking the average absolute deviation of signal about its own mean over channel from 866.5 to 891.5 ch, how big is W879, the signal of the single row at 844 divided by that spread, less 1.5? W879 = 37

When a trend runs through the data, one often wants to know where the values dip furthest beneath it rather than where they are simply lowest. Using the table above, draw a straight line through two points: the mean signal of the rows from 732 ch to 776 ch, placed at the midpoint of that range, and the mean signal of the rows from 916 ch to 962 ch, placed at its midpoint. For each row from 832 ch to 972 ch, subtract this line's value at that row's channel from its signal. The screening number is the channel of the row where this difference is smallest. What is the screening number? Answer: 934 ch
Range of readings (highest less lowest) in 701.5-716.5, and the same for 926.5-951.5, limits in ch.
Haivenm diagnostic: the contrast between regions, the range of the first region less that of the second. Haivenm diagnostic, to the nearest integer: 37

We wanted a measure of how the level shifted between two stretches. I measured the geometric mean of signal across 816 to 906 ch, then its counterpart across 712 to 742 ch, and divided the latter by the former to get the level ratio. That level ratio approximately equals 0.938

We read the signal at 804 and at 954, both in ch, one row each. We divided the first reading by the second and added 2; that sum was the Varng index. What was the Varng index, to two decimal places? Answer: 2.98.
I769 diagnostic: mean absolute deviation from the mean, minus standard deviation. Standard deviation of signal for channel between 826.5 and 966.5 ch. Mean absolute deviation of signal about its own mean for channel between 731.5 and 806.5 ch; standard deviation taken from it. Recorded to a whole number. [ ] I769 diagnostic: -7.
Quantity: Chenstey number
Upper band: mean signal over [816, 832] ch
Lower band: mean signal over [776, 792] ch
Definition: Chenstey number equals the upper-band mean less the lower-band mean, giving 10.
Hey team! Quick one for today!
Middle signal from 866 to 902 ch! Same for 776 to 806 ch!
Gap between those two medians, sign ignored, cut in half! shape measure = 7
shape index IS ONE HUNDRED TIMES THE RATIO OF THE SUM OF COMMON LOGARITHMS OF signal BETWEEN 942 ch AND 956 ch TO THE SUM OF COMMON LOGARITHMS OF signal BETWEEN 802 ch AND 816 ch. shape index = 100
